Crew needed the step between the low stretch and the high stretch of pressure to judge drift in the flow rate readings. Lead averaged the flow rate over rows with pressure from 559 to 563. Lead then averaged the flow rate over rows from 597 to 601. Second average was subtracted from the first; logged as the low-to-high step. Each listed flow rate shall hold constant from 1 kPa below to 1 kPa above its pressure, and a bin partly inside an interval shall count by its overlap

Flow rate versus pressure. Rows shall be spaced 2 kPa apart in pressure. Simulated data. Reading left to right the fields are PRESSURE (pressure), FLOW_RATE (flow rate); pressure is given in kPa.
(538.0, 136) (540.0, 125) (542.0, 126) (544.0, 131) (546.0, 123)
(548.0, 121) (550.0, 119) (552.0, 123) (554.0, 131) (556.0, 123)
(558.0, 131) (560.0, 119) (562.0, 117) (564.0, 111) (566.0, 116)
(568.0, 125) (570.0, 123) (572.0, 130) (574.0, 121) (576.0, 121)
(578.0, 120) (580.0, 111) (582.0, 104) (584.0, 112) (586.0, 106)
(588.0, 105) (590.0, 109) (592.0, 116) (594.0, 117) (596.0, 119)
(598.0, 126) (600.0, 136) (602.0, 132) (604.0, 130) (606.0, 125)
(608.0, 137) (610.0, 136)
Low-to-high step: -13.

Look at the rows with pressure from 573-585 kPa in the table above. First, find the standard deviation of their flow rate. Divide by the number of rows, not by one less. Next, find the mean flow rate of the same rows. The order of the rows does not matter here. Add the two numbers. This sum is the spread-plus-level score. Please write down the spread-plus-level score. 121.2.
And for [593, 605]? 133.5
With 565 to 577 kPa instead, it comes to 126.9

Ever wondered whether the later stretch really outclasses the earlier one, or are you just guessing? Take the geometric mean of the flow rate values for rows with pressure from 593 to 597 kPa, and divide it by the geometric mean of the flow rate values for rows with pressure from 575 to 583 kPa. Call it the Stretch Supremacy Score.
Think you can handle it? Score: 1.04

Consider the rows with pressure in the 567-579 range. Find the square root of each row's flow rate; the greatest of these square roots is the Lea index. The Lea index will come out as 11.4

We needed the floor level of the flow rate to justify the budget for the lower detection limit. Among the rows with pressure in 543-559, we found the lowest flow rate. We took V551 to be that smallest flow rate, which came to 119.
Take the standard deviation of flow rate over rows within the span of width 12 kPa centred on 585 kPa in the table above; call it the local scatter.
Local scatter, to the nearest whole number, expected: 3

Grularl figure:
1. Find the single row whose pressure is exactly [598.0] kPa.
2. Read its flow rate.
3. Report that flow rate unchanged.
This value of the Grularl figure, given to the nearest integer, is 126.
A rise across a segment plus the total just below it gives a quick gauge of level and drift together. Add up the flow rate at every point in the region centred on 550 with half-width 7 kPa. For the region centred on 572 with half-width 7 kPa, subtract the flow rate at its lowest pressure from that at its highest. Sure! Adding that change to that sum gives 875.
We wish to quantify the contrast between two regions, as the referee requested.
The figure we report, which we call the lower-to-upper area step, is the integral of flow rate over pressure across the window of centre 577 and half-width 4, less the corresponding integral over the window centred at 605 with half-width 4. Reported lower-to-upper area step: -102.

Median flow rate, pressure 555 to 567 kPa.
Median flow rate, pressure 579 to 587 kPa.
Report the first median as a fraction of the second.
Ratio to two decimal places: 1.09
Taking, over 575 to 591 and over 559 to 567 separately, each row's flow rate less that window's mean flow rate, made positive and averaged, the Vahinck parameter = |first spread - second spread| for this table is 2.6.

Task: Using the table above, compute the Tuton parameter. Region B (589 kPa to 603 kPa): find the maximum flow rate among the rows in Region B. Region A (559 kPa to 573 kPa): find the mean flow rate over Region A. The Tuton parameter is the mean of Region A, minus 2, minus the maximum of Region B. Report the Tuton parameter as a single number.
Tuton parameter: -18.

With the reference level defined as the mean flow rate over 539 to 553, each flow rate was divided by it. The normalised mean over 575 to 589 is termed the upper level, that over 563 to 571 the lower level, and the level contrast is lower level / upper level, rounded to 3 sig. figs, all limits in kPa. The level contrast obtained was 1.07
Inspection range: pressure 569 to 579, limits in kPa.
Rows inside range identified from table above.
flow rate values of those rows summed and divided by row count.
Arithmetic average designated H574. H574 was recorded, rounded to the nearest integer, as 123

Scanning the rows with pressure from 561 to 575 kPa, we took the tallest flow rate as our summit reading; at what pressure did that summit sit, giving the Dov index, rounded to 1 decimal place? 572.0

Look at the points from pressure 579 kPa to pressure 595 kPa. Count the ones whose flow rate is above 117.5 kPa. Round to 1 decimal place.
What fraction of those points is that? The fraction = 0.0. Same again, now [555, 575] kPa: 0.7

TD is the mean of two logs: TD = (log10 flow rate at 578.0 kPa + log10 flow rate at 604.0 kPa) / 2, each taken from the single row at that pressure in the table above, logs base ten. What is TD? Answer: 2.10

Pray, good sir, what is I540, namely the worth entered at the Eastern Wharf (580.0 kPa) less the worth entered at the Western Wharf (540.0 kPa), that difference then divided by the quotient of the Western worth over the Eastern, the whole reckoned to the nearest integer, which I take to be -12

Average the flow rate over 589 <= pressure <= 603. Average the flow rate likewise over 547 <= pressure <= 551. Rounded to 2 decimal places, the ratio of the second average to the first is 0.98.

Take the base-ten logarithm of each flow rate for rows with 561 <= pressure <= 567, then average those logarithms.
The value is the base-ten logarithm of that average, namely 0.314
